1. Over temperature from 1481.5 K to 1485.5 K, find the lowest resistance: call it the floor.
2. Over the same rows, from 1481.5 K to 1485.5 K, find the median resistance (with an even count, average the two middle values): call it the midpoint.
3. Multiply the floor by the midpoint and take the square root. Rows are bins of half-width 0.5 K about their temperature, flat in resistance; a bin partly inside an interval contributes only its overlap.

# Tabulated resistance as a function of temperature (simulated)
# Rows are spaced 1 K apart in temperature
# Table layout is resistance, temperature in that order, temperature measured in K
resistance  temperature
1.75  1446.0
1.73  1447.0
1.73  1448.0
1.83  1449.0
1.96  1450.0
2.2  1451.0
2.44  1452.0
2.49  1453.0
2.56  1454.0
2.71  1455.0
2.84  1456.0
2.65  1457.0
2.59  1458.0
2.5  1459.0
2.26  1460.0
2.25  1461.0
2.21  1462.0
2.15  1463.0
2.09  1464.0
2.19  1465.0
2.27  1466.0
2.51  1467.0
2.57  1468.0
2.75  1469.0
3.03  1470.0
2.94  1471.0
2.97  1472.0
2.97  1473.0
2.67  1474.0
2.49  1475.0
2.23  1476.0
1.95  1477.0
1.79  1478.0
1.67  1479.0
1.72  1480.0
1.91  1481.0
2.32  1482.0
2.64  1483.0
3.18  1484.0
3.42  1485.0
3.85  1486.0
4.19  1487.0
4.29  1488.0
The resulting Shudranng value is 2.60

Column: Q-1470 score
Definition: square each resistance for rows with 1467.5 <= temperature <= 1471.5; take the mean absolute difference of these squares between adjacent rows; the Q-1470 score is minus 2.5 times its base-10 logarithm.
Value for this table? -0.04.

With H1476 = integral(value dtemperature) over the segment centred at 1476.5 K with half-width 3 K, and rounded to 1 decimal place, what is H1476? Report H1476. 12.8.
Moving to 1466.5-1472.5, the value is 16.8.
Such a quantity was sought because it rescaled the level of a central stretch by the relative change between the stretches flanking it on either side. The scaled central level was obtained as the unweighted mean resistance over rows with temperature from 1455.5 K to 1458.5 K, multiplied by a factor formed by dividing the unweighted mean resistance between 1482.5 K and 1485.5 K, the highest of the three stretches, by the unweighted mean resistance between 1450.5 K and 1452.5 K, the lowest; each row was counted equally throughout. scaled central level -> 3.6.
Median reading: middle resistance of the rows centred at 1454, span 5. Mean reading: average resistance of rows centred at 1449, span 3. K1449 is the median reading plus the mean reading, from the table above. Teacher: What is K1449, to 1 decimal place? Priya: 4.4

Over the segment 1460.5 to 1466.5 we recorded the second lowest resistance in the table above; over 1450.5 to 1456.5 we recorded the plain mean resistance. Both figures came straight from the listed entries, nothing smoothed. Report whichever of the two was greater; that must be 2.54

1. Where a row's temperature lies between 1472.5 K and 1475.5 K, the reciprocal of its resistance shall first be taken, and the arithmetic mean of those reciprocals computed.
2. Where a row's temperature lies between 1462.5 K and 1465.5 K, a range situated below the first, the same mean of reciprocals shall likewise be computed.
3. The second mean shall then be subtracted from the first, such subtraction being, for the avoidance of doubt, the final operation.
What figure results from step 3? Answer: -0.10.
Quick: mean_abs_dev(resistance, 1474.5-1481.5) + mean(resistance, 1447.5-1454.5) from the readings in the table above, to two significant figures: 2.4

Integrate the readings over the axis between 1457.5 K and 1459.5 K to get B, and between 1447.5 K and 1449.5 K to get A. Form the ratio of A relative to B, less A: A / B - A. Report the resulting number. -2.86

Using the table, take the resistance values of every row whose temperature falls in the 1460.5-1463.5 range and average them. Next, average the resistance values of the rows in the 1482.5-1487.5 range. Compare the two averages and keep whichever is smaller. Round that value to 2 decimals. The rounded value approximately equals 2.20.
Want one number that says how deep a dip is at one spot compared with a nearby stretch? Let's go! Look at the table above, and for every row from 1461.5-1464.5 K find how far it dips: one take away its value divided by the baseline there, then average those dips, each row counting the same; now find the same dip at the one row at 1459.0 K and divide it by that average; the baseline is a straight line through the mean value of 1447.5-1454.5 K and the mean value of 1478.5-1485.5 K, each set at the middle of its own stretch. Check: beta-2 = -2.4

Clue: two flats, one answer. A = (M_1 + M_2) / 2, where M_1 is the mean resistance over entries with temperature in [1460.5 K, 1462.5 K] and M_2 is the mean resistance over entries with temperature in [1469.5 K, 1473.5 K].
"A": 2.6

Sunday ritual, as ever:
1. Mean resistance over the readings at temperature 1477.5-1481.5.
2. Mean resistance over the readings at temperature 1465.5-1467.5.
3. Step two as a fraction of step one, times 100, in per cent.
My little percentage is 135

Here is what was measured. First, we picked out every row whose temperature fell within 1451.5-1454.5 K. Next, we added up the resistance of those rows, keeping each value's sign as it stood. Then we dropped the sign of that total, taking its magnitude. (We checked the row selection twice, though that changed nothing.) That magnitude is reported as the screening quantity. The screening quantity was 7.5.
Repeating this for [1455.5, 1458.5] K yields 8.1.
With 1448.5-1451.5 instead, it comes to 6.0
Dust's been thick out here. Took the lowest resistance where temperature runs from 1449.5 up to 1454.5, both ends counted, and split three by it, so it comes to 1.53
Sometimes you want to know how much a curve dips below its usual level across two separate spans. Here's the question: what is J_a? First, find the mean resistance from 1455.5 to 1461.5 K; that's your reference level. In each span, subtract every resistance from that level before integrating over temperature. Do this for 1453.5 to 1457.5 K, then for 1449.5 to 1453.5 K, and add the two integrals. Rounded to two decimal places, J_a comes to 0.27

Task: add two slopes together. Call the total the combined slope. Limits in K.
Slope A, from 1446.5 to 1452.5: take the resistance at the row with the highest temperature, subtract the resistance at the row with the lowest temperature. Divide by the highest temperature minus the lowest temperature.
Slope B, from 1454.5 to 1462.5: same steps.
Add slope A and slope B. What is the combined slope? 0.1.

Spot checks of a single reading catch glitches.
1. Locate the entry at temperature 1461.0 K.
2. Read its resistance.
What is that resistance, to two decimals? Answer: 2.25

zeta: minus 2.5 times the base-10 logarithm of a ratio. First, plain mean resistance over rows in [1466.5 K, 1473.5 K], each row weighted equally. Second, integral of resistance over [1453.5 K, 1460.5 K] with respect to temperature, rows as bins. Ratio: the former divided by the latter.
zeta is 2.02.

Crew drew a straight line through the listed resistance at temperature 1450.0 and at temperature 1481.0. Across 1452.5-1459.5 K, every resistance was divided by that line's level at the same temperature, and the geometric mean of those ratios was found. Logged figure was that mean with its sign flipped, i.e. -1.34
